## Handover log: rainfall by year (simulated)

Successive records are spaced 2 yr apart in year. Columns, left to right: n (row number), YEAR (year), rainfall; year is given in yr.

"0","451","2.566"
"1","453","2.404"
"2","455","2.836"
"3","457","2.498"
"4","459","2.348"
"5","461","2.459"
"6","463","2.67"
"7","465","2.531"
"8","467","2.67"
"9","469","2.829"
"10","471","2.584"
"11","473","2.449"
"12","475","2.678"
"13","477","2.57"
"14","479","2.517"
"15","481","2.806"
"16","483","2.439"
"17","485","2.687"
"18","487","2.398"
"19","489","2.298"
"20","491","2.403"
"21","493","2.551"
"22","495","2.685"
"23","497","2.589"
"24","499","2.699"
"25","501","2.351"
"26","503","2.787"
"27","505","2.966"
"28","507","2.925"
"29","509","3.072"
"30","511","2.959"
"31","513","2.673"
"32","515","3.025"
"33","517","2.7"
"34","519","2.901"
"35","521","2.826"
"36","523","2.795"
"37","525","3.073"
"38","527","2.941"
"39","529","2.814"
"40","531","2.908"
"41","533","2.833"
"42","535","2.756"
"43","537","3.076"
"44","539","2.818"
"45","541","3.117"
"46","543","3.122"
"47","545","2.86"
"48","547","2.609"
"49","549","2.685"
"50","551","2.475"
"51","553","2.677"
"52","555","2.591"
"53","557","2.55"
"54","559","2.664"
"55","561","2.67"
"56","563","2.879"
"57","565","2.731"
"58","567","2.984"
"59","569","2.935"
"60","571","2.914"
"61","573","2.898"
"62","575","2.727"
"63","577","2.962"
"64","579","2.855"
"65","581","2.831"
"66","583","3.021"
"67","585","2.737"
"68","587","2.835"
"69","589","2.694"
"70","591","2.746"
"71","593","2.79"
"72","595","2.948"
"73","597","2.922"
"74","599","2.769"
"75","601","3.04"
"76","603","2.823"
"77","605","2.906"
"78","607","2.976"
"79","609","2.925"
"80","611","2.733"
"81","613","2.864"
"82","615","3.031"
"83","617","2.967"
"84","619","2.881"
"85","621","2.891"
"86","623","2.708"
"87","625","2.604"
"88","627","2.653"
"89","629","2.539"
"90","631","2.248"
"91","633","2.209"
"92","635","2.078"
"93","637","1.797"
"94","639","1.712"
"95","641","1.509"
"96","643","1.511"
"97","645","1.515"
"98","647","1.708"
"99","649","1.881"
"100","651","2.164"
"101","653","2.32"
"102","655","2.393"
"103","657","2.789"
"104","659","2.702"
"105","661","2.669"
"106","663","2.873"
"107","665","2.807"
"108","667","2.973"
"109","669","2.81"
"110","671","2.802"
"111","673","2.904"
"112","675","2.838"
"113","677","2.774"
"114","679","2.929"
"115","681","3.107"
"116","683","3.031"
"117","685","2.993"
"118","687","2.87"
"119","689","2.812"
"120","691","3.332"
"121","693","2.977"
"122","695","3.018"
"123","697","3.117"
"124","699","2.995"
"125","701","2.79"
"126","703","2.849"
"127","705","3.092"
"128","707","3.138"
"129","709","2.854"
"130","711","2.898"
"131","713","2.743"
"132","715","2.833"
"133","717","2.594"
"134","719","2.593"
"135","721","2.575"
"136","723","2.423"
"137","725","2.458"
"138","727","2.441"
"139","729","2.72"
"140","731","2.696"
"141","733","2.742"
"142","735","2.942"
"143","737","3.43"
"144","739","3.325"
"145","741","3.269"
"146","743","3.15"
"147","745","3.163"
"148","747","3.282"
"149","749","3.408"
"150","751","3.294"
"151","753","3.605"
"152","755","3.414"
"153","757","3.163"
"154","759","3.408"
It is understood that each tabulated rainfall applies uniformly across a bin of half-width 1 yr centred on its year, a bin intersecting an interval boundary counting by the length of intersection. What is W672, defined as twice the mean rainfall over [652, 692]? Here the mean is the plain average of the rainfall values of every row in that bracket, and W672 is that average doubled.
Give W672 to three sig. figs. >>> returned 5.67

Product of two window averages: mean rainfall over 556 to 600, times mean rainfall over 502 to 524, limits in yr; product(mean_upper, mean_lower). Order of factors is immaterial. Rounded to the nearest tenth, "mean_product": 8.1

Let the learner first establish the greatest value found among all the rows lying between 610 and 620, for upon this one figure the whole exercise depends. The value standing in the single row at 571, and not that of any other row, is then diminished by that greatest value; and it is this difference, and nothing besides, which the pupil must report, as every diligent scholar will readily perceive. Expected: -0.12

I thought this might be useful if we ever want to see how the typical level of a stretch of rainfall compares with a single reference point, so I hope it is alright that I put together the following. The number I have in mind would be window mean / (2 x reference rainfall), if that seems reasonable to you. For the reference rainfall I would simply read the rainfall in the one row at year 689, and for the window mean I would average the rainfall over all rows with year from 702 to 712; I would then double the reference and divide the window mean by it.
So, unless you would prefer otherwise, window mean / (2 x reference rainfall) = 0.53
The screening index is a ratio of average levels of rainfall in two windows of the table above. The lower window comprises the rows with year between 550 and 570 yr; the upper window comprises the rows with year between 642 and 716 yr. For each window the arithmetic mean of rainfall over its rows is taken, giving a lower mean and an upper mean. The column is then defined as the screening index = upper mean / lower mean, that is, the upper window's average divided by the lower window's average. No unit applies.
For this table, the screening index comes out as 1.00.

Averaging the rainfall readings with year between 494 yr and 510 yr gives 2.76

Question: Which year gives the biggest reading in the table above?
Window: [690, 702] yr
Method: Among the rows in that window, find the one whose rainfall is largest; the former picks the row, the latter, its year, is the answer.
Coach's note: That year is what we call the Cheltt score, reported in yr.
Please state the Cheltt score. 691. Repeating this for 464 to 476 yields 469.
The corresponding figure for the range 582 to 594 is 583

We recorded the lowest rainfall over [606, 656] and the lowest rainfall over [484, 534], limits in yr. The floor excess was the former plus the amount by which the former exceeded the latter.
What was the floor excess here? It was 0.7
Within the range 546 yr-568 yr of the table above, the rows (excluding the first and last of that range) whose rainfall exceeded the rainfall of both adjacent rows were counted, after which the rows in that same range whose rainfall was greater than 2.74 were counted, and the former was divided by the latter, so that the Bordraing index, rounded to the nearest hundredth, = 1.50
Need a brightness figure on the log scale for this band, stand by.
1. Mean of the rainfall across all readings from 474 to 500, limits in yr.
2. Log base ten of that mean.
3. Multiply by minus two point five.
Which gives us -1.02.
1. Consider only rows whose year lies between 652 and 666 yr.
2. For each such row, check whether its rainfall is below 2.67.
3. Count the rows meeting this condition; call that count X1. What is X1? 3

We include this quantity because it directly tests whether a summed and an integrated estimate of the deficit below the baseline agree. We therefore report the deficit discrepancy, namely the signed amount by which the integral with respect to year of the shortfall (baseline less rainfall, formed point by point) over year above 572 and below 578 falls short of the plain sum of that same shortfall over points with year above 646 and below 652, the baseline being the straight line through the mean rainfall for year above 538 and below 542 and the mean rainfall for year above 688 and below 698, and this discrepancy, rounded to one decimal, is 2.6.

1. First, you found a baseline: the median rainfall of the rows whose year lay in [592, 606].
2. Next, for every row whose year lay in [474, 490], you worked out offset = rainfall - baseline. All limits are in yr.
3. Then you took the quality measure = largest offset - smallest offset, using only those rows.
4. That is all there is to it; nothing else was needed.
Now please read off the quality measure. 0.51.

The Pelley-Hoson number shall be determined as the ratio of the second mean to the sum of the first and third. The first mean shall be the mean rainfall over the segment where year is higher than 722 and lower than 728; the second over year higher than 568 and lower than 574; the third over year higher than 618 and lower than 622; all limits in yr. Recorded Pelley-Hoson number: 0.547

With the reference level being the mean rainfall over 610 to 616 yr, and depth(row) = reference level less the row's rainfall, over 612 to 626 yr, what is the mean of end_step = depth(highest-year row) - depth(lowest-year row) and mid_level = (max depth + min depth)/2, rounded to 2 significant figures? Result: 0.16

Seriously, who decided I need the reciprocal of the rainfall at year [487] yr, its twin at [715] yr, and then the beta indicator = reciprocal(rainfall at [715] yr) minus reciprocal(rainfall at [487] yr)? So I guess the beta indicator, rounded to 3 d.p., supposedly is -0.064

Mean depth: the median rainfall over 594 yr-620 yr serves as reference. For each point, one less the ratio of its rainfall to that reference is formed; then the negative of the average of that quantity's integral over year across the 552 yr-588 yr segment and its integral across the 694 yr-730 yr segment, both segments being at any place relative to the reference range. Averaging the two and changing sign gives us -1.6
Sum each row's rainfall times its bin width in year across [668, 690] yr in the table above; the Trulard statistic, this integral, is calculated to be 63.7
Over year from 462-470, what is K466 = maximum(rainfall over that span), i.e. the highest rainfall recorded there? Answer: 2.829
